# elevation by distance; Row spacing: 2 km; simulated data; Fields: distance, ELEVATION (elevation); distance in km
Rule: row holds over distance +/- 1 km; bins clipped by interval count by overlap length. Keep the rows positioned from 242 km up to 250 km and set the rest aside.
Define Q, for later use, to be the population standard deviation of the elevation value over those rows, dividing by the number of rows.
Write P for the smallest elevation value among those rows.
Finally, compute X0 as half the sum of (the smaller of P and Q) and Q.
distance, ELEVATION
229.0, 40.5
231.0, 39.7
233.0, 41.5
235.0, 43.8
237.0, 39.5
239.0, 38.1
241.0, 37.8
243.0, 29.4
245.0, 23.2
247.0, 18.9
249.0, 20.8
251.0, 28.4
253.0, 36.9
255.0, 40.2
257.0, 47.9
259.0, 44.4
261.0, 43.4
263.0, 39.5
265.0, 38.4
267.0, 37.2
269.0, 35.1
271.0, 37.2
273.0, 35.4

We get 4.0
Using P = 18.9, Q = 4.0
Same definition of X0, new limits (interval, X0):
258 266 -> 2.5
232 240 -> 2.1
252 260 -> 4.2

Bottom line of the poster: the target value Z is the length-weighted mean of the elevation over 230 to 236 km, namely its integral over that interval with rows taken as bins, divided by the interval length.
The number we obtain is 42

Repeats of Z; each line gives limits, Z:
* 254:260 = 44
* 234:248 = 33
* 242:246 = 26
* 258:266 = 41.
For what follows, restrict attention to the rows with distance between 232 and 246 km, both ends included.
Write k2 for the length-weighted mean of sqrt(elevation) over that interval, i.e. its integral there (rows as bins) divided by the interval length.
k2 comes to 5.99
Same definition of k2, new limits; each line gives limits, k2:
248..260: 5.98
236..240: 6.23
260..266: 6.36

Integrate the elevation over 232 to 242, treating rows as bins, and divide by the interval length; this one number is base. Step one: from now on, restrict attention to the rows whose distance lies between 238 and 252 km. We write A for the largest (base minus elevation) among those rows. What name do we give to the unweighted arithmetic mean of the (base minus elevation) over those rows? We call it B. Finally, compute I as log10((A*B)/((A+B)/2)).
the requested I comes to 1.2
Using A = 21.2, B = 12.1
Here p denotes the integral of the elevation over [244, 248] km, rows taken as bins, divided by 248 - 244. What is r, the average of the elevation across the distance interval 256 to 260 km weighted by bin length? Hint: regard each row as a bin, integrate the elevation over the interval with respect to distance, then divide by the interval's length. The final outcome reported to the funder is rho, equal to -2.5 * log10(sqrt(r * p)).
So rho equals -3.73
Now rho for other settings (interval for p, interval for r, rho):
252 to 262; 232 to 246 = -3.98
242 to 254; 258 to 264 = -3.81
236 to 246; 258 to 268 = -3.92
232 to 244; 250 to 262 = -3.98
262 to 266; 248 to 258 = -3.92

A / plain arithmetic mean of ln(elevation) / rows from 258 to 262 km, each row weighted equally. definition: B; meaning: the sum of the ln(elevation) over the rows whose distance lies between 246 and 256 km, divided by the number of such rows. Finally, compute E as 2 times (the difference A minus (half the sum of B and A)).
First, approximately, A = 3.78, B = 3.32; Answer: 0.5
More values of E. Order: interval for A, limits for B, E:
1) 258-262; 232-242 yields 0.1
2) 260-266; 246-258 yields 0.3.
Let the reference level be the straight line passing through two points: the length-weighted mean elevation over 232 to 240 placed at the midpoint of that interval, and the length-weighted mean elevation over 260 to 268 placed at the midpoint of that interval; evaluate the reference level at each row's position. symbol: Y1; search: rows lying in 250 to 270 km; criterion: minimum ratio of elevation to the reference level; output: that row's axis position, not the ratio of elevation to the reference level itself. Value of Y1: 251.0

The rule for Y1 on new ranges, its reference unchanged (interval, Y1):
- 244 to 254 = 247.0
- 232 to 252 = 247.0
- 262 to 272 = 269.0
